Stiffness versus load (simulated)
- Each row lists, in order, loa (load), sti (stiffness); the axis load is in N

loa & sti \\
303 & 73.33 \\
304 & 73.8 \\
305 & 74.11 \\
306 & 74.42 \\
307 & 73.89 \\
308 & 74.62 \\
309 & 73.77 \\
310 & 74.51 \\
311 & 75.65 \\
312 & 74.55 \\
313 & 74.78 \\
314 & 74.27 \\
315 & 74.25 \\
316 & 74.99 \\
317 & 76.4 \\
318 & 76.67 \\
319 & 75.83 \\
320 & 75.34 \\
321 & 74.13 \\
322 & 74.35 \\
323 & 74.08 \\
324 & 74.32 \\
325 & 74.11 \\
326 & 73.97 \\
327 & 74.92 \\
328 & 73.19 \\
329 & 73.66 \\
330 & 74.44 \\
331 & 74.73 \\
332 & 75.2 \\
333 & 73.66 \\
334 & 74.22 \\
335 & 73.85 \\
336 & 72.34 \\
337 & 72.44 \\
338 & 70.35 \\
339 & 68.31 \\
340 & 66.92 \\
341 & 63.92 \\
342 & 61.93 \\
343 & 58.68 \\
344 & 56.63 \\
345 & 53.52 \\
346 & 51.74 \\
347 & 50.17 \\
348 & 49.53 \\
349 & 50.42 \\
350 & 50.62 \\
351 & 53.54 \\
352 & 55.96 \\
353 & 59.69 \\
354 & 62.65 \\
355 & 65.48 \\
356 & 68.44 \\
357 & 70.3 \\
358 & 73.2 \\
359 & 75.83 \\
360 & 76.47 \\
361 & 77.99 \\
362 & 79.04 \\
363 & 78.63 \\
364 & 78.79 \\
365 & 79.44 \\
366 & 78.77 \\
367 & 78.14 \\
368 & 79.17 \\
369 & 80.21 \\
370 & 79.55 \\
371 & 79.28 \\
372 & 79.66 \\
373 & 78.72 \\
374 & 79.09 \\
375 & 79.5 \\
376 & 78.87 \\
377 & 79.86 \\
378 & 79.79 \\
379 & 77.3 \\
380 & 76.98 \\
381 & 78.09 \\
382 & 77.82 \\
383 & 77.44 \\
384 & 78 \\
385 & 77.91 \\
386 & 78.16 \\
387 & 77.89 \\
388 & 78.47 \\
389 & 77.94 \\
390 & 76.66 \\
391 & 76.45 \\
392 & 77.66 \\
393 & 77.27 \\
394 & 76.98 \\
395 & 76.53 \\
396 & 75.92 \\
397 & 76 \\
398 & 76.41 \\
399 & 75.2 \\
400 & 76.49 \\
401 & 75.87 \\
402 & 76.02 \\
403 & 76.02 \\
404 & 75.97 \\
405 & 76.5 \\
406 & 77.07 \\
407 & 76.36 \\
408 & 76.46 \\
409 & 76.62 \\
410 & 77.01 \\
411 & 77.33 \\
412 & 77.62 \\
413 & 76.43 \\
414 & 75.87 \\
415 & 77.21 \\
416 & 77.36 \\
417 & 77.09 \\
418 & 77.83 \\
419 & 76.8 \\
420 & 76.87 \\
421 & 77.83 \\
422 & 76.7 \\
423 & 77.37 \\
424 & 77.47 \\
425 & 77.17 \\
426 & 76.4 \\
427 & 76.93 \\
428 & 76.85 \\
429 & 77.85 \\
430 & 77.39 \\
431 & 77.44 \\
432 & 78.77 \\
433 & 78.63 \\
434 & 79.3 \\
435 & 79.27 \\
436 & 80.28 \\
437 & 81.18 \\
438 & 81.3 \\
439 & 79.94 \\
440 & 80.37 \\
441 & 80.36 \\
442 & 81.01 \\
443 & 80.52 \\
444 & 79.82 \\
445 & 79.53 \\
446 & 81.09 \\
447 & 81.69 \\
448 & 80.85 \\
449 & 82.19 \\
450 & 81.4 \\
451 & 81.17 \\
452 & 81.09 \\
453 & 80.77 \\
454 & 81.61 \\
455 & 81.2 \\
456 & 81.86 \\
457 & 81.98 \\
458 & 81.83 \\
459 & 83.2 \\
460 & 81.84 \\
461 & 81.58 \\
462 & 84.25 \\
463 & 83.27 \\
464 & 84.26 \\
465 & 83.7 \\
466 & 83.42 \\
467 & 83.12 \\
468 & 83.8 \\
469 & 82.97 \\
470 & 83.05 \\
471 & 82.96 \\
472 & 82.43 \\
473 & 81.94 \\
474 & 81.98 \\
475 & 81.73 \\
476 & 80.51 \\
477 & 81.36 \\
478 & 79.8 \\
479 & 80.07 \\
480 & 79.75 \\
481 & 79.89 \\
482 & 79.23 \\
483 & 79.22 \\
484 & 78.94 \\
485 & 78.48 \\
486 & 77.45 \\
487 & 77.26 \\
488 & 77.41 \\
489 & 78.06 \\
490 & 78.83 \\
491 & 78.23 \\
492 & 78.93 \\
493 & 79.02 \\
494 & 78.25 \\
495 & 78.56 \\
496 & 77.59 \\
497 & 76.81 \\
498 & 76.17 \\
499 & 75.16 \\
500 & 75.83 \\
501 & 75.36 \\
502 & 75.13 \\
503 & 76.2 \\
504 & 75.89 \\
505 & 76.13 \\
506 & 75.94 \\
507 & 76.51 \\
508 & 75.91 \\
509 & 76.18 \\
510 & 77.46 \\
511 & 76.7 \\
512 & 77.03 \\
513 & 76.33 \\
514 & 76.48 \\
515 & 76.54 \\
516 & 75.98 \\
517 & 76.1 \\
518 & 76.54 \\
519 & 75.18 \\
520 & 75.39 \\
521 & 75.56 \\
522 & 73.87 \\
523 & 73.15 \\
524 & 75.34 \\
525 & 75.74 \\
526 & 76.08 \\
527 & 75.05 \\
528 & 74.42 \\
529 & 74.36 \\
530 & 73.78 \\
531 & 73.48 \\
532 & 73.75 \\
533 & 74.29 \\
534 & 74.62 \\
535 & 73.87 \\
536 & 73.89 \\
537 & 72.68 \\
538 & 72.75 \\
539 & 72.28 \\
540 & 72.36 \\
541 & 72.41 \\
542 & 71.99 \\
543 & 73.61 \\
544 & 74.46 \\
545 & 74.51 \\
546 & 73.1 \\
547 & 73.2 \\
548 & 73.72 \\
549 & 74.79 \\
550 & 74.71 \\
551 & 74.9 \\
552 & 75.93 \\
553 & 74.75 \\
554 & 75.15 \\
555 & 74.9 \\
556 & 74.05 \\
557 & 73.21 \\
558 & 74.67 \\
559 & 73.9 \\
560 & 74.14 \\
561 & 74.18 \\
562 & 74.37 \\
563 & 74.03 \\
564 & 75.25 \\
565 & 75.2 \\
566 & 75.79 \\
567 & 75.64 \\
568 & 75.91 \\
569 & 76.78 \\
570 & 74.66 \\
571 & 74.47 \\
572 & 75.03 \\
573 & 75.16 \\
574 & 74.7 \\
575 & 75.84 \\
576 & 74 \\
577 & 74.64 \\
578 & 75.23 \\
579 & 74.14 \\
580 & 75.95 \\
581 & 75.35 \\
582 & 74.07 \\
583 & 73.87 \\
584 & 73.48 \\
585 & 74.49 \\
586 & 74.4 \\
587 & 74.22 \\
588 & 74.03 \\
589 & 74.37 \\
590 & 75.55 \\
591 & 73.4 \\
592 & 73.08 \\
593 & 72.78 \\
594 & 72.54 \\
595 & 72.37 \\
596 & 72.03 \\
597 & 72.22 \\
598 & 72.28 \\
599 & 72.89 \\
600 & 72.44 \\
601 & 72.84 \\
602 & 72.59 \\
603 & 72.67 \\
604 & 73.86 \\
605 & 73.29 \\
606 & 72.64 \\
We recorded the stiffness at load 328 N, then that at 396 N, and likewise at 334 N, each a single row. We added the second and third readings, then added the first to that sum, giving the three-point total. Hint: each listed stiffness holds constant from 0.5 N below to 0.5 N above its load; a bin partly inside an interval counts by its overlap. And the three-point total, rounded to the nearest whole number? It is 223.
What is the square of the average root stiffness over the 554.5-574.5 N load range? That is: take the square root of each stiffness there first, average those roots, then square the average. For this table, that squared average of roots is 75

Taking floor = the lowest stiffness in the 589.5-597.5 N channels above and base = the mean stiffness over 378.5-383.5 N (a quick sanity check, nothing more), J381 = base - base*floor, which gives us -5507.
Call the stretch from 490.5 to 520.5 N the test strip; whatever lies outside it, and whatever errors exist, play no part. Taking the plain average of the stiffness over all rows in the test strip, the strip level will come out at 76.6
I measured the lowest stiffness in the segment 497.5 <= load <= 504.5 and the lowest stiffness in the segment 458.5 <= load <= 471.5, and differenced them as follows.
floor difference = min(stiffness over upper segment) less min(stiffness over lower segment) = -6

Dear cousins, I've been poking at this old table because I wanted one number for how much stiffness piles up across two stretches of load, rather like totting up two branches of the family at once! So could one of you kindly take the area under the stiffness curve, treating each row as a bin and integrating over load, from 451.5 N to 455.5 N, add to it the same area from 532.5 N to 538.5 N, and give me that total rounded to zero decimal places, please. 767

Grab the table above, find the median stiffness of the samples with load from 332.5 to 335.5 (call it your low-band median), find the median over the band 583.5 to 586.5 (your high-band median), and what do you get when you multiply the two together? 5494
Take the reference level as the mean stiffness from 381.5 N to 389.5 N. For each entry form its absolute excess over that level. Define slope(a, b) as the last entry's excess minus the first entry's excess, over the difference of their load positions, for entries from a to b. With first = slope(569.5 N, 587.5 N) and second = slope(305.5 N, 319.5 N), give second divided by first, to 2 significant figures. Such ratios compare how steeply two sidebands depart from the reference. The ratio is -4.2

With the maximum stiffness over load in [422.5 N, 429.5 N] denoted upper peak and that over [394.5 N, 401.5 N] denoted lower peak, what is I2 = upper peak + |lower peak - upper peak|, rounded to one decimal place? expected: 79.2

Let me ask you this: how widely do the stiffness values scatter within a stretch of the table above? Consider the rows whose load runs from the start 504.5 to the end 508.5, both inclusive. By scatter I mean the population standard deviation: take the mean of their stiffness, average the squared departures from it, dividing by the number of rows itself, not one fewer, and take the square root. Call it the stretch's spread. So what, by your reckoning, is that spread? 0.24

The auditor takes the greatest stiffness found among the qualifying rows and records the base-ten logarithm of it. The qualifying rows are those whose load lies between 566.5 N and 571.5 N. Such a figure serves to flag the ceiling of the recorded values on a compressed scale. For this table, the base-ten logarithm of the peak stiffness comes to 1.89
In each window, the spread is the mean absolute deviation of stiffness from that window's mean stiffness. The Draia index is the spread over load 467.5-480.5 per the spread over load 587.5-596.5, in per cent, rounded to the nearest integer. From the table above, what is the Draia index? 125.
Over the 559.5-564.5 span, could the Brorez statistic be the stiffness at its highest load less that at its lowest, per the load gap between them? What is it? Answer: 0.3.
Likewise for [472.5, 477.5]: -0.1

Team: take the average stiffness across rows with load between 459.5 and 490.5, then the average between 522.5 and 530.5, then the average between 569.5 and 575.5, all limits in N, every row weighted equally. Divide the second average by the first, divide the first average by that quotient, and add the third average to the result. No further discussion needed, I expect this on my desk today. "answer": 163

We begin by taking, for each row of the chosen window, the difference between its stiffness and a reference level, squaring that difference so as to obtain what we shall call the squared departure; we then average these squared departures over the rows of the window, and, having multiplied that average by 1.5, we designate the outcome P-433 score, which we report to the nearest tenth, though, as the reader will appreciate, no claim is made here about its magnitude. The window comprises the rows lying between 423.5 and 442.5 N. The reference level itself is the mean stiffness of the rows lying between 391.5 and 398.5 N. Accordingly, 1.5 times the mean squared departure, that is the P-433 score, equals 10.8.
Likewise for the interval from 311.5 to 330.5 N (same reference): 7.3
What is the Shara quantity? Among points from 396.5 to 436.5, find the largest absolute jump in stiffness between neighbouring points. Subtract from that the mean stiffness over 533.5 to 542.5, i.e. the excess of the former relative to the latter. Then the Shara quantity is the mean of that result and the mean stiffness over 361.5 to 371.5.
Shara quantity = 3.7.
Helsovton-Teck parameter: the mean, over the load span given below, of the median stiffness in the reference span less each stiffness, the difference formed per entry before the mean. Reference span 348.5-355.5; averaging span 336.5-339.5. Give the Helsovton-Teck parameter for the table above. -14.4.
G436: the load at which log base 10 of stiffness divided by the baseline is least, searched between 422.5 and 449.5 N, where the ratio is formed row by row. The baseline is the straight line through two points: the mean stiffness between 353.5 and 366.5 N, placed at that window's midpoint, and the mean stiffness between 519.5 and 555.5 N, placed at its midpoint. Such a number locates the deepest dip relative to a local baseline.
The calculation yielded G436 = 426 N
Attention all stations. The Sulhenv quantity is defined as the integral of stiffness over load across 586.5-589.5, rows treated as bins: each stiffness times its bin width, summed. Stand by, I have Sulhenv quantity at 223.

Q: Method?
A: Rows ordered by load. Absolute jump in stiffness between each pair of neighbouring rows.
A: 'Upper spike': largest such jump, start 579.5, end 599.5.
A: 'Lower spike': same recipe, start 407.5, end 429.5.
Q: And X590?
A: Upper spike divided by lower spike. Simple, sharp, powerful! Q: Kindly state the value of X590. 1.60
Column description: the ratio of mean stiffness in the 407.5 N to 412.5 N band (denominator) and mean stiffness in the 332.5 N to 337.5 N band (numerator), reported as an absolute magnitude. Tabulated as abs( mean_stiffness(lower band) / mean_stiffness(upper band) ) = 0.95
